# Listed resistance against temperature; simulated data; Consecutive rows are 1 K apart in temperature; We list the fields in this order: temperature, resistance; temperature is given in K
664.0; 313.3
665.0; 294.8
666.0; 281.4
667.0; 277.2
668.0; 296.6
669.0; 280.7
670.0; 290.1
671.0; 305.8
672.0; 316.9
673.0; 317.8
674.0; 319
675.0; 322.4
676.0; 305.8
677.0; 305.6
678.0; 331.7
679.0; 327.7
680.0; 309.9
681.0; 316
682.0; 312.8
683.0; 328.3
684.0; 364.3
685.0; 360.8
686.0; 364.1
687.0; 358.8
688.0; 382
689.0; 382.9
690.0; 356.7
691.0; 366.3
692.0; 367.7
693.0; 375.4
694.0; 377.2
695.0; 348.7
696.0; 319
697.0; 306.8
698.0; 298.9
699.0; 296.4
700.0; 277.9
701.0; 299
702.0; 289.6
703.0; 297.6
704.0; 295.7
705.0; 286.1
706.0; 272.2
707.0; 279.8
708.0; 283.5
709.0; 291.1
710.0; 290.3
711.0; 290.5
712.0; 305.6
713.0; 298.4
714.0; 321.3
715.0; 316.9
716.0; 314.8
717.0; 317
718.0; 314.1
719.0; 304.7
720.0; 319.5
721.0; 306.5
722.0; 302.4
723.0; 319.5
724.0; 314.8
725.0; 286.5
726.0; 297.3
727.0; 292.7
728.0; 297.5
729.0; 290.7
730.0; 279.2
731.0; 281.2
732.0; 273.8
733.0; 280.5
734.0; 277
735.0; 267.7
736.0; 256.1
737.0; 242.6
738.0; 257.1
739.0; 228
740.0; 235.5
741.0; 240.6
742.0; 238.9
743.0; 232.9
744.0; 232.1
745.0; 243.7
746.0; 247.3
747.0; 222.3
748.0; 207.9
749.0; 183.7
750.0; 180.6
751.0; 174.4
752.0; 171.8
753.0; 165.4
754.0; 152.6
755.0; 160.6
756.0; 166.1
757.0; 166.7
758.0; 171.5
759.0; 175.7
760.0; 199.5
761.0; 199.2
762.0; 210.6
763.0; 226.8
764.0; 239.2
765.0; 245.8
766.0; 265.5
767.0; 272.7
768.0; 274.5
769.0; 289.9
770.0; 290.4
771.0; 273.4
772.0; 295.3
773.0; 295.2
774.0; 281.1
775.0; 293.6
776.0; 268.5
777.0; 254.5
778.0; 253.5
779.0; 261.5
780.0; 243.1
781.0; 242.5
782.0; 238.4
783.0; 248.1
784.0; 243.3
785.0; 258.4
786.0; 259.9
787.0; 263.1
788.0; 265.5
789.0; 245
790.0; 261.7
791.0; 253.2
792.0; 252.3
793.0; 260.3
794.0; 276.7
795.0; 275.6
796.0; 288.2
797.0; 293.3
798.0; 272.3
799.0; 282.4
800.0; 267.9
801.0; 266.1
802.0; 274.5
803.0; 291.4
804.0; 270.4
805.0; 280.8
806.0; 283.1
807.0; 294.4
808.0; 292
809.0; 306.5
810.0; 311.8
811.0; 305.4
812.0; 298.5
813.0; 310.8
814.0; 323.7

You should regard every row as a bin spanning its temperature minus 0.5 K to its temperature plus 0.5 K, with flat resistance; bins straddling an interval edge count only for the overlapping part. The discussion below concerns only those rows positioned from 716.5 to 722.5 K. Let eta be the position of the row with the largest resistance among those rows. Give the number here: 720.0 K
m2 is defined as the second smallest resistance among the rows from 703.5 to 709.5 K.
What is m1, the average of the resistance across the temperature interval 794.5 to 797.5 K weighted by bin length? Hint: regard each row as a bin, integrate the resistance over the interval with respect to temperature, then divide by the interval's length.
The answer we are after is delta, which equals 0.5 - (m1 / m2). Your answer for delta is -0.52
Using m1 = 286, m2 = 279.8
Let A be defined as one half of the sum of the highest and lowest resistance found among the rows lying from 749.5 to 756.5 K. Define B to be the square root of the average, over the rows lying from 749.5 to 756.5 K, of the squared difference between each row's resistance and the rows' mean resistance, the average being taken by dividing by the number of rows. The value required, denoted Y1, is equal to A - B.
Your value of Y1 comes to 158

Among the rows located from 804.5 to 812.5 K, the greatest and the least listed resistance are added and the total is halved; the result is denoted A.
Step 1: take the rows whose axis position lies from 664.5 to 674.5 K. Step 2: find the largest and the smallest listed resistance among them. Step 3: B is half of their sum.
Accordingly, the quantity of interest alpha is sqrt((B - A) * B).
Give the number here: 23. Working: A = 296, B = 298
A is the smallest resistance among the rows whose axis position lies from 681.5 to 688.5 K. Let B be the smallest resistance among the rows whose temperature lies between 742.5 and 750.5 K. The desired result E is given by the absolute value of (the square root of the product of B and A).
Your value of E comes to 238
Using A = 312.8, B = 180.6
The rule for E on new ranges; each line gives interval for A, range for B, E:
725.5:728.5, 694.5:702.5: 285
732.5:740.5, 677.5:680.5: 266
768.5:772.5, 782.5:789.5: 258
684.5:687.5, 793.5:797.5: 314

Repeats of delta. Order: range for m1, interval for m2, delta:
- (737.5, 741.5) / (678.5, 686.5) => -0.27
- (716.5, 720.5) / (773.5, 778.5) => -0.73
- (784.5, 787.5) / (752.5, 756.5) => -1.12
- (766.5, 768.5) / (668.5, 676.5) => -0.44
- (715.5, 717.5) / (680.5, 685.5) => -0.50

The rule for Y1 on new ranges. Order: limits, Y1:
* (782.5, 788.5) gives 246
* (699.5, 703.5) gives 280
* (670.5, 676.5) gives 308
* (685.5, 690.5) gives 358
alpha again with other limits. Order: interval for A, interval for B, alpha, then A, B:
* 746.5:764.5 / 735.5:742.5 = 106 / 196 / 243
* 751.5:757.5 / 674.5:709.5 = 233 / 162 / 328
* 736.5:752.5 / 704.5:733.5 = 156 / 214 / 297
